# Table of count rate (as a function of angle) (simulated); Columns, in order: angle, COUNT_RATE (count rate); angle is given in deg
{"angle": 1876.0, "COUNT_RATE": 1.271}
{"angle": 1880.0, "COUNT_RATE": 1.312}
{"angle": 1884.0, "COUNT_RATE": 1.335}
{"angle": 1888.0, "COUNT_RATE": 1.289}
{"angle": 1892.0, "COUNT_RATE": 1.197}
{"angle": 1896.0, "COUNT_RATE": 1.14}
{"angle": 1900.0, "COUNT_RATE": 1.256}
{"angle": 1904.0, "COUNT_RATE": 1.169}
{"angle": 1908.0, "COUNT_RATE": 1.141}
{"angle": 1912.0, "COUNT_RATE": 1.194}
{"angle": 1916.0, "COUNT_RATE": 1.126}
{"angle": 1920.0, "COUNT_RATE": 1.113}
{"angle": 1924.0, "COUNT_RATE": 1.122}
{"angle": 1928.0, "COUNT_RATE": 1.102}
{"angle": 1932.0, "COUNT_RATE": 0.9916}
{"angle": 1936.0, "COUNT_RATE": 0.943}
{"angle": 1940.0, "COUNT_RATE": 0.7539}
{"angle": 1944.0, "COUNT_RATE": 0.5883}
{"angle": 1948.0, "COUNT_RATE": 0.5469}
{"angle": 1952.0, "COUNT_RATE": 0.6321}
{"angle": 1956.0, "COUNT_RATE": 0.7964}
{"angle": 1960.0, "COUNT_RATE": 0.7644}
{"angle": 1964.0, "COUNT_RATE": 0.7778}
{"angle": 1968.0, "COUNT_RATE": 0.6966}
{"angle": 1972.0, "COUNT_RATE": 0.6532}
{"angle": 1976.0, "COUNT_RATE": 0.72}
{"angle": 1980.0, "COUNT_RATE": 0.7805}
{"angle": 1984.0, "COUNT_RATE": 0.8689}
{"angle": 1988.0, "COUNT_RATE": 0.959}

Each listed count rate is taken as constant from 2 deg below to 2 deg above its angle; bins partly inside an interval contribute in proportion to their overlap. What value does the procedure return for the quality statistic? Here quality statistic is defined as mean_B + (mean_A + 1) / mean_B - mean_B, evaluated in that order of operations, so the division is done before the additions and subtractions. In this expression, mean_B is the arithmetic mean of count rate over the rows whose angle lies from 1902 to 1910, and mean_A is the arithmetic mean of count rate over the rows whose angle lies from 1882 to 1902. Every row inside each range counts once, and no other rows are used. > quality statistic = 1.9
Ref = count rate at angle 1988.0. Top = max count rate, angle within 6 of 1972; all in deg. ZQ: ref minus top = 0.24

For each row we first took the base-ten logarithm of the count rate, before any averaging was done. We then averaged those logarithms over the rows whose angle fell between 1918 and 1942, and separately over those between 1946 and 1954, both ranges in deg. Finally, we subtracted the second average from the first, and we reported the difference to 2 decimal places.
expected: 0.23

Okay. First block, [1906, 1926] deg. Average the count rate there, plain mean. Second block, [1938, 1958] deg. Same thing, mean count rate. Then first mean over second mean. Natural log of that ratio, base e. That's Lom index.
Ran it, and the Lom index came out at 0.54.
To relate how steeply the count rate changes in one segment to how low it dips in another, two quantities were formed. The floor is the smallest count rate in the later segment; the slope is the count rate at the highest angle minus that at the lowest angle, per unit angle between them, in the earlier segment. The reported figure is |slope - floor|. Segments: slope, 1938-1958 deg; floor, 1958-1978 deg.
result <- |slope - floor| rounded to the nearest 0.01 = 0.65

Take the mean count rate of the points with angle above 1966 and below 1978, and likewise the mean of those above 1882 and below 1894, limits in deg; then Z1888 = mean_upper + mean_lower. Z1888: 2.0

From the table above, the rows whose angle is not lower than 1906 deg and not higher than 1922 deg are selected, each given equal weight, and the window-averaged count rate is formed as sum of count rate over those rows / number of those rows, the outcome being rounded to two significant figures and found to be 1.1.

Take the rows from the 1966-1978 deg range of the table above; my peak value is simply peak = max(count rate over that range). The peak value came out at 0.72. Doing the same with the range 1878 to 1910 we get 1.335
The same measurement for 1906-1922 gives 1.194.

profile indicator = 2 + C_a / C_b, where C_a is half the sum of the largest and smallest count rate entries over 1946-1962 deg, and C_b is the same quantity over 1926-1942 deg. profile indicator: 2.72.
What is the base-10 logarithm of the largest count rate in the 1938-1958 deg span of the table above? -0.10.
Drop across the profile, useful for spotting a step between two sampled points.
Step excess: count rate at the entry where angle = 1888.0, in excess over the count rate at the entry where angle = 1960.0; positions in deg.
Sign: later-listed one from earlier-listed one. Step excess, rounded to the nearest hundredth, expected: 0.52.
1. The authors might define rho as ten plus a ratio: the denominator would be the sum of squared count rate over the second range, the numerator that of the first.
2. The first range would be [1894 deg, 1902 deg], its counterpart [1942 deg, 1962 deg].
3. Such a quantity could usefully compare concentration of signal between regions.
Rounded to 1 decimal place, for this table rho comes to 11.3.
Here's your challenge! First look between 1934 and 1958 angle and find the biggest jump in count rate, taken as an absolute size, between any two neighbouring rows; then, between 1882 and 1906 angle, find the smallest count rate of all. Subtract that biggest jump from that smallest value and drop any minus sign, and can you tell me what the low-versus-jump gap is 0.95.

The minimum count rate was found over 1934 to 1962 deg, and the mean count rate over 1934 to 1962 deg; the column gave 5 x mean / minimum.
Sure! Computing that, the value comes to 6.6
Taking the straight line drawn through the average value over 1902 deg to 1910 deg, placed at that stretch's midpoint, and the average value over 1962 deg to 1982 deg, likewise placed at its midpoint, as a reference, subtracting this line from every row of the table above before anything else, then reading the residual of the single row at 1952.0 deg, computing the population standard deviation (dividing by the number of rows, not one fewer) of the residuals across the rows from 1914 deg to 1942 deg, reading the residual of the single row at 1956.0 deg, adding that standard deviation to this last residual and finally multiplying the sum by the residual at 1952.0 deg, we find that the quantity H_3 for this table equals -0.012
